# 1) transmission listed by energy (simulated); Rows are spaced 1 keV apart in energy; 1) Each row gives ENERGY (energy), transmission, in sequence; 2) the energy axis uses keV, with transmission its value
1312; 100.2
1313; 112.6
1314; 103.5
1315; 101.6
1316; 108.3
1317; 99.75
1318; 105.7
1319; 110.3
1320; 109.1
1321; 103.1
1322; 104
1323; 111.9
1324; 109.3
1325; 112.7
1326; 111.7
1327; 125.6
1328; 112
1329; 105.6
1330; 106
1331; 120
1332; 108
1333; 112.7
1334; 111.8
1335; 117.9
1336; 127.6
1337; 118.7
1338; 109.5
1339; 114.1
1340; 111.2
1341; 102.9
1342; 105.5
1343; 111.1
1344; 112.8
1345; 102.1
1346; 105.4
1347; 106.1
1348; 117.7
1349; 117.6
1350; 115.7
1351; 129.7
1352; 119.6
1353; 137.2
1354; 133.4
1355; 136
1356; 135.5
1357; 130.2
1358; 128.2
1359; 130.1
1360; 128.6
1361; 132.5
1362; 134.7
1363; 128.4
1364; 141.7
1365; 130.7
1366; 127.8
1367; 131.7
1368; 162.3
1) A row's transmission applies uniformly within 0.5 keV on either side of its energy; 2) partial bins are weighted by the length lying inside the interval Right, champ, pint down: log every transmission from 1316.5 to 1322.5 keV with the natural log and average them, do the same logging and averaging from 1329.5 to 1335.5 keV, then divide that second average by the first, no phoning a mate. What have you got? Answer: 1.01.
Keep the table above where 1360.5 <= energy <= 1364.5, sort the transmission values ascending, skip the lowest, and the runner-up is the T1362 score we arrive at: 132.5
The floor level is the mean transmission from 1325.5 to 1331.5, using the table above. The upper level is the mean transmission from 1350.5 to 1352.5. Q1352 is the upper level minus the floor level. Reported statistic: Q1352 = 11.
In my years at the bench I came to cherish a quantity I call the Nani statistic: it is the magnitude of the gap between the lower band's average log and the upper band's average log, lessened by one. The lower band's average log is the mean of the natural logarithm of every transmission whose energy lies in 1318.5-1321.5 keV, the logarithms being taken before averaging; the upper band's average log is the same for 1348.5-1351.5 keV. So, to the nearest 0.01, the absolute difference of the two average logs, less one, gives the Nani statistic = -0.88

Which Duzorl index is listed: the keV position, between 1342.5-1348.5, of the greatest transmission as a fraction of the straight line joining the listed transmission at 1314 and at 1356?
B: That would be 1348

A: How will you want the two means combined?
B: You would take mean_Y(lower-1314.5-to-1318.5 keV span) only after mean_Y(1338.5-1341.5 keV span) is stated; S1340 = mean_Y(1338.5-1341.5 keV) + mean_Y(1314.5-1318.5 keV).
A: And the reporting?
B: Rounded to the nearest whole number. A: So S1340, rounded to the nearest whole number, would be 213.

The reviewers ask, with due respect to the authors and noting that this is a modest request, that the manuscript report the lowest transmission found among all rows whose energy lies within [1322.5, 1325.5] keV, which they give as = 109.3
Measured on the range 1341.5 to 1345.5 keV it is 102.1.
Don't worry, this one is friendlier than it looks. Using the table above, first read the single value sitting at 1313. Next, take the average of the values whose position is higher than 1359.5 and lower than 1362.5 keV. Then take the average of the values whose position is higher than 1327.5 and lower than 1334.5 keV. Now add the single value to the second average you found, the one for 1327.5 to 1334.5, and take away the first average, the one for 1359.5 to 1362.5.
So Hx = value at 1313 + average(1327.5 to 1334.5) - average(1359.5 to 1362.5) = 92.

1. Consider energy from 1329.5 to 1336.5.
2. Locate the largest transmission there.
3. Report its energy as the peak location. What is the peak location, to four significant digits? 1336 keV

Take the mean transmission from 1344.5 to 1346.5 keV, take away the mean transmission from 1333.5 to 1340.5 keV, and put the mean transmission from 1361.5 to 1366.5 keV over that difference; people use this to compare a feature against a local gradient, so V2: -11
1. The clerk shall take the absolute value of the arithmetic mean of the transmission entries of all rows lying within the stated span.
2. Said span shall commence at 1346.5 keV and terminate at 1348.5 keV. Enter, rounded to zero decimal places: 112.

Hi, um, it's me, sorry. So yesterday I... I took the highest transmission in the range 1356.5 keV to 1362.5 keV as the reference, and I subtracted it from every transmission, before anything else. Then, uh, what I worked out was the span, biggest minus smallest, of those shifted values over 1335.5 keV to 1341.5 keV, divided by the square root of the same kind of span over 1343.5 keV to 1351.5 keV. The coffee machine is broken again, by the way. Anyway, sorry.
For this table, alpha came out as 4.7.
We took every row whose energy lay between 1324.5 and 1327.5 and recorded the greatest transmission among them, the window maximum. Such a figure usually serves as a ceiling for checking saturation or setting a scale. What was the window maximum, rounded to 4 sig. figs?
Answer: 125.6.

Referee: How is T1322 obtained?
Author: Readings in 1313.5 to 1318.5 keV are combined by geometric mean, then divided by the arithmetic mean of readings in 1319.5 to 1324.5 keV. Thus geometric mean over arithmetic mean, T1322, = 0.97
